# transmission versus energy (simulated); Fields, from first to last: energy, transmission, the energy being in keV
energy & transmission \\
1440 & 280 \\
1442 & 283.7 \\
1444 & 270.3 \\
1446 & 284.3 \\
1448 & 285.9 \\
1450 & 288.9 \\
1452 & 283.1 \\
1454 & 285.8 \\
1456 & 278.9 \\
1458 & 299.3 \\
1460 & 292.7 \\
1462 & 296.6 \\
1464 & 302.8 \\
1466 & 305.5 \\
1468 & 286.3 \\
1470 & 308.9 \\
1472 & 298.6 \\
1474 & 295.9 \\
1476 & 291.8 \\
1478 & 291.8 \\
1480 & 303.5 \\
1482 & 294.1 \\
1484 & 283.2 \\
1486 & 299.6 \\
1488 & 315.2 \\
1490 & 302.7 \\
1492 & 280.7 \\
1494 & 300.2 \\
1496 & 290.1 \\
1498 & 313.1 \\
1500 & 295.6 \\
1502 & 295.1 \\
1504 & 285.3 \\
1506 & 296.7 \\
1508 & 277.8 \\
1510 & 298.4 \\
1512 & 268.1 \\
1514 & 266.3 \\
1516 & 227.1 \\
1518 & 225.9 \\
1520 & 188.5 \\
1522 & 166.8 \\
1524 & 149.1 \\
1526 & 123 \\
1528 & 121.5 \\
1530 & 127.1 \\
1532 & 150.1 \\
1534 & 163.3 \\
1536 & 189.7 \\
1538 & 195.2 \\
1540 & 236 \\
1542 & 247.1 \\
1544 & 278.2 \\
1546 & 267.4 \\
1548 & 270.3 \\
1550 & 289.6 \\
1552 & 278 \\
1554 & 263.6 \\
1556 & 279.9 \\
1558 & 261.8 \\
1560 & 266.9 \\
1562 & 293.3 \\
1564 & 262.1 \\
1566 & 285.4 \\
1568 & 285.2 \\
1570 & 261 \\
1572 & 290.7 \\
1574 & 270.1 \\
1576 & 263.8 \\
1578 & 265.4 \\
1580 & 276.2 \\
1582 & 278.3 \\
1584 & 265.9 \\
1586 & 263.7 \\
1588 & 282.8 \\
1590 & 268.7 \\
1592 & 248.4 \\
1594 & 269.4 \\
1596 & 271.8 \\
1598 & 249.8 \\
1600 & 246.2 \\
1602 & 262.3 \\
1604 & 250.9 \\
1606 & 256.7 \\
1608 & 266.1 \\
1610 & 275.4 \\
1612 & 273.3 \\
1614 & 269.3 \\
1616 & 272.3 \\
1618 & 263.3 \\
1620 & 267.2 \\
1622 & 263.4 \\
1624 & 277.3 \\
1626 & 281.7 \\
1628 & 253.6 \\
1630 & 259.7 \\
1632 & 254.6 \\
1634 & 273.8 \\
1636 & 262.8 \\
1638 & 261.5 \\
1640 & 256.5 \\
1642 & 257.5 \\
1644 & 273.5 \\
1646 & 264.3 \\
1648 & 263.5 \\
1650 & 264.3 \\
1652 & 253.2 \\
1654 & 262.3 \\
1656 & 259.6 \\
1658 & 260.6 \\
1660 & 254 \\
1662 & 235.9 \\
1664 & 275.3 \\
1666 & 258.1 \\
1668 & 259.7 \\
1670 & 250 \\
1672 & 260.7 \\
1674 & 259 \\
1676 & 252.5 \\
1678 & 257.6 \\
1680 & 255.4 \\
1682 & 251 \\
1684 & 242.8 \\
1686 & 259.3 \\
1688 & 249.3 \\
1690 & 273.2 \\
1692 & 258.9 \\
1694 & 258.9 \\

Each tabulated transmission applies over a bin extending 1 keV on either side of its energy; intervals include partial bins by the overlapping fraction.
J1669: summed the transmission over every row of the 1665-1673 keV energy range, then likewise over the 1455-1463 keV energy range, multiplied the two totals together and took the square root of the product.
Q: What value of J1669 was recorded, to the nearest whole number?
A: 1096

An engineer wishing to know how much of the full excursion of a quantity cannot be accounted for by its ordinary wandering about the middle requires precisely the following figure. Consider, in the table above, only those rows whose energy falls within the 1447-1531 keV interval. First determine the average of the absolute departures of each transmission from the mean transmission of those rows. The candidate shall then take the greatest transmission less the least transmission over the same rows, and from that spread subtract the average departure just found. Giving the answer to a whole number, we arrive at 154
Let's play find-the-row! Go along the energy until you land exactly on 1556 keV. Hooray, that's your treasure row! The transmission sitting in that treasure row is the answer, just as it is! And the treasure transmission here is 279.9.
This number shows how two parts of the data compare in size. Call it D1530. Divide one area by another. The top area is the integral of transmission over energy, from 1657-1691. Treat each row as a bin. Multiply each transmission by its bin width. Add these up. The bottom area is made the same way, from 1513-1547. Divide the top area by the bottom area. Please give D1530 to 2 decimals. 1.31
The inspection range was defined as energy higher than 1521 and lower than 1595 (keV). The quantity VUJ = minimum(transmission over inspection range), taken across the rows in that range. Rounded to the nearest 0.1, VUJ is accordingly 121.5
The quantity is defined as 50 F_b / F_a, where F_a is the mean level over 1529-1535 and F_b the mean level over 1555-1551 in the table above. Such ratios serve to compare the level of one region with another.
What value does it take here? 92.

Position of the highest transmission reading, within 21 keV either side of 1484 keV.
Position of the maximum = 1488 keV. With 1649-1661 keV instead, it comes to 1650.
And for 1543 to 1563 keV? 1562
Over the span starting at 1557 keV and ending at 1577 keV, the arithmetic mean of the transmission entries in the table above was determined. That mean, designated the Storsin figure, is 274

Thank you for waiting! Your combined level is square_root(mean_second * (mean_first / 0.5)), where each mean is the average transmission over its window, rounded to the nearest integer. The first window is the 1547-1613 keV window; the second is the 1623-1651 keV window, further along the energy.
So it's 378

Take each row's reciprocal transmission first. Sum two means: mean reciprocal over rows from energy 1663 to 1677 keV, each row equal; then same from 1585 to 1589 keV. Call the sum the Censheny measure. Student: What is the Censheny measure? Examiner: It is 0.0075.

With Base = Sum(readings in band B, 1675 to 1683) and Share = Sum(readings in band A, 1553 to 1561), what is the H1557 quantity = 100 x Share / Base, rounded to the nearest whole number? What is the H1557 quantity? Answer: 105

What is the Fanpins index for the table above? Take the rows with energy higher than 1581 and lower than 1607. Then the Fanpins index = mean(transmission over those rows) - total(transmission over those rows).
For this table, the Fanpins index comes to -3152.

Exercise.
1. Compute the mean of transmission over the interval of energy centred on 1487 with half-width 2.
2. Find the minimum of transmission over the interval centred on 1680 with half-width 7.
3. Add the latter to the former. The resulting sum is 550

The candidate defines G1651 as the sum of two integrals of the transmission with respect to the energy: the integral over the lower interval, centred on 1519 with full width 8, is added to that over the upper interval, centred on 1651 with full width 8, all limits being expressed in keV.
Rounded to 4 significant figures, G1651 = 3703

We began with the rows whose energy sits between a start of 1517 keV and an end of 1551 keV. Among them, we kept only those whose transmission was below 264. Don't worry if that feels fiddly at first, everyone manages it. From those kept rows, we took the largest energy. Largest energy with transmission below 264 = 1542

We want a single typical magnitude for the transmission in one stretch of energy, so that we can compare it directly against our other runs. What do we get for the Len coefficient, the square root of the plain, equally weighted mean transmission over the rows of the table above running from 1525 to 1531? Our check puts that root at 11.1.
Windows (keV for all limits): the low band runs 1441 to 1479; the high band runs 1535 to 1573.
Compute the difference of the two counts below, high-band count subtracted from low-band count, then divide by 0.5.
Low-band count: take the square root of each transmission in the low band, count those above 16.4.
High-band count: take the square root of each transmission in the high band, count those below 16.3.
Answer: 22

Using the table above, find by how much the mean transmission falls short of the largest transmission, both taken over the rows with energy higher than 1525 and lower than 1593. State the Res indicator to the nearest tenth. 47.1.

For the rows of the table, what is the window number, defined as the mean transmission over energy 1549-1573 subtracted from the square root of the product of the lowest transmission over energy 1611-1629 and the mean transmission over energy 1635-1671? -20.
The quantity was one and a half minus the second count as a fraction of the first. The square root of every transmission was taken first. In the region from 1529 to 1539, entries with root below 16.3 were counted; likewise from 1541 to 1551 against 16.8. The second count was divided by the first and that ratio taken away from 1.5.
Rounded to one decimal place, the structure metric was 0.7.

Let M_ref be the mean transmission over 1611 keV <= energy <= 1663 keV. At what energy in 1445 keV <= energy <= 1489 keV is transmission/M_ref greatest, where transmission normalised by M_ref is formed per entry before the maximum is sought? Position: 1488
